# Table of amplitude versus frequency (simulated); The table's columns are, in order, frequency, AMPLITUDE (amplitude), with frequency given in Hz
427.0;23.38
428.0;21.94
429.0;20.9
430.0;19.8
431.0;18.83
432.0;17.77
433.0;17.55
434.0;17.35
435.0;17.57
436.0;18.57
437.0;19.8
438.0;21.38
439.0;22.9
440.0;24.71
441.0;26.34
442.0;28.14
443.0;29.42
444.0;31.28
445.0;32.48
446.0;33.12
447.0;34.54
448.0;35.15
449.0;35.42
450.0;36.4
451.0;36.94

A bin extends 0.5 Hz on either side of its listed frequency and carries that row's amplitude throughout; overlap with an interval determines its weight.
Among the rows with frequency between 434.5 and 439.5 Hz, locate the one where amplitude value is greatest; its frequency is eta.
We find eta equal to 439.0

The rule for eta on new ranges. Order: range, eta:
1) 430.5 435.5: 431.0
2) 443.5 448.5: 448.0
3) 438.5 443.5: 443.0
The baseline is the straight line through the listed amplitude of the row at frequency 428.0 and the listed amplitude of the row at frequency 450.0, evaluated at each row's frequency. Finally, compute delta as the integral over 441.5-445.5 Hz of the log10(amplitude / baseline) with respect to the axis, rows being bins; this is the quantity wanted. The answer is -0.10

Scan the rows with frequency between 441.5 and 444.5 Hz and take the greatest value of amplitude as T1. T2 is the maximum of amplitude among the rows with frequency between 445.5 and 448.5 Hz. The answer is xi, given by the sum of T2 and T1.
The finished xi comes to 66.4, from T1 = 31.28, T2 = 35.15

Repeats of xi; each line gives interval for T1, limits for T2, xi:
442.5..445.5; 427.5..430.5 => 54.4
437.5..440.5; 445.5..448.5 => 59.9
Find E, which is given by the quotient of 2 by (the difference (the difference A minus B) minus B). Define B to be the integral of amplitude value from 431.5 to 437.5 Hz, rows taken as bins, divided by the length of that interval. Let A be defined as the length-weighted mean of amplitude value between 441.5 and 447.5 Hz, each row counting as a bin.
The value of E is -0.42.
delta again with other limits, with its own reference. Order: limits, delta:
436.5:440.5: -0.46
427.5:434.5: -0.68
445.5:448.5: -0.01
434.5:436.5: -0.34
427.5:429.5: -0.03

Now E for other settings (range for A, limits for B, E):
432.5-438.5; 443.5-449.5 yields -0.04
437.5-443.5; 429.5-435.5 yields -0.19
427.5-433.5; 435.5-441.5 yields -0.08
